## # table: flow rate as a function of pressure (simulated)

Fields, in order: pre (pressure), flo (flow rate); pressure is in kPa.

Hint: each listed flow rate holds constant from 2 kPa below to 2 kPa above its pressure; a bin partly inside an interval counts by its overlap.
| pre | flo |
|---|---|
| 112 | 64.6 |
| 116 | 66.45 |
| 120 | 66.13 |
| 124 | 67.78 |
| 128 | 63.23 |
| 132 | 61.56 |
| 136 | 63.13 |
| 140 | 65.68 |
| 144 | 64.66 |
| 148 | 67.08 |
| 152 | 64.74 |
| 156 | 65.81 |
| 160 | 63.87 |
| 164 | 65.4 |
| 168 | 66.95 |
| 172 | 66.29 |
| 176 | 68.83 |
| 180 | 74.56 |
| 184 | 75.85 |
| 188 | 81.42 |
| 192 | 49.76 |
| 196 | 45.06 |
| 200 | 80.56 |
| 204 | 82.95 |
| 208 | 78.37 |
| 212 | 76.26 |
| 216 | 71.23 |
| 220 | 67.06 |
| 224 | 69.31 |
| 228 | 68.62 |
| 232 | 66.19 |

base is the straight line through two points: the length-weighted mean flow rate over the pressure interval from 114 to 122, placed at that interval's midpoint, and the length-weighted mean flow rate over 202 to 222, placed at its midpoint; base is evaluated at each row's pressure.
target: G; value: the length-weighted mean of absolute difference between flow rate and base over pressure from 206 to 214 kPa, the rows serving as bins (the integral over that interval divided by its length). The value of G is 2.3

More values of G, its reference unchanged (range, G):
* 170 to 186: 3.4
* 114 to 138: 2.8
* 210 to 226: 5.3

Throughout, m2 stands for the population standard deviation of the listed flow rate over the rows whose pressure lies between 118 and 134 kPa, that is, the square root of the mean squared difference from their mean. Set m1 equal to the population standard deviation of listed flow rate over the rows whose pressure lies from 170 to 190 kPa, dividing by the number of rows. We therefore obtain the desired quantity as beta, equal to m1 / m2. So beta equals 2.2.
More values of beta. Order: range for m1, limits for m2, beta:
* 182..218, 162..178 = 10.5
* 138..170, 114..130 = 0.6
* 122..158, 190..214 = 0.1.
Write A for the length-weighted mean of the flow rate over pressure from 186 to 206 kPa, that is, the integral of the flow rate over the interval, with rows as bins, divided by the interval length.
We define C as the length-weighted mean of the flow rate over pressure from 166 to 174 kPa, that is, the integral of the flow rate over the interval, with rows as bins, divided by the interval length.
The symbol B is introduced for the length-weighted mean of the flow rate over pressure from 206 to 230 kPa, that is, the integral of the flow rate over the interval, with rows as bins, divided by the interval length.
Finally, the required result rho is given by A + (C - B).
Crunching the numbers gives 63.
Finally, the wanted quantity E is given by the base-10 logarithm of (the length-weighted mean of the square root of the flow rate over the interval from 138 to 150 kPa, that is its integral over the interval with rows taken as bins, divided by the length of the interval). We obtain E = 0.909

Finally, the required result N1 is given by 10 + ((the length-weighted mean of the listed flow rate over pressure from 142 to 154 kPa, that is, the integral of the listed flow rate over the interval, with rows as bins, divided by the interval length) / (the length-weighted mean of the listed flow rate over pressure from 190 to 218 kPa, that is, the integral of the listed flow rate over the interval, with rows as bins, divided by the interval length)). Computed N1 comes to 10.9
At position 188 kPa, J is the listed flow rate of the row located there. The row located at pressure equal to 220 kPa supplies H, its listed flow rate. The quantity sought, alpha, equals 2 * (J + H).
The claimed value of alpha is 297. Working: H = 67.06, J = 81.42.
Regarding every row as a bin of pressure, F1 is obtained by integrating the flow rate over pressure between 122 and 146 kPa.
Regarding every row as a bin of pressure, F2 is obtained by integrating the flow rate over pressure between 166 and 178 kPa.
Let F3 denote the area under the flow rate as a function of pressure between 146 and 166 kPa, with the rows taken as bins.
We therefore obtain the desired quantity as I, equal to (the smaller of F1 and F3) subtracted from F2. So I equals -499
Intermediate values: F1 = 1544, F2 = 808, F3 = 1308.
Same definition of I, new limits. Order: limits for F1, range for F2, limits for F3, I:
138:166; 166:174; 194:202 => 30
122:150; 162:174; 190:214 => -857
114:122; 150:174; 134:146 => 1042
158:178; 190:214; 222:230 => 1100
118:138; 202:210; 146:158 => -145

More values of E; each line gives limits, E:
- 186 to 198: 0.881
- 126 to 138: 0.898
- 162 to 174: 0.910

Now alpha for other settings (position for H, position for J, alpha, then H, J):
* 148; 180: 283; 67.08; 74.56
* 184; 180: 301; 75.85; 74.56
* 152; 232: 262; 64.74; 66.19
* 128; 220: 261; 63.23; 67.06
